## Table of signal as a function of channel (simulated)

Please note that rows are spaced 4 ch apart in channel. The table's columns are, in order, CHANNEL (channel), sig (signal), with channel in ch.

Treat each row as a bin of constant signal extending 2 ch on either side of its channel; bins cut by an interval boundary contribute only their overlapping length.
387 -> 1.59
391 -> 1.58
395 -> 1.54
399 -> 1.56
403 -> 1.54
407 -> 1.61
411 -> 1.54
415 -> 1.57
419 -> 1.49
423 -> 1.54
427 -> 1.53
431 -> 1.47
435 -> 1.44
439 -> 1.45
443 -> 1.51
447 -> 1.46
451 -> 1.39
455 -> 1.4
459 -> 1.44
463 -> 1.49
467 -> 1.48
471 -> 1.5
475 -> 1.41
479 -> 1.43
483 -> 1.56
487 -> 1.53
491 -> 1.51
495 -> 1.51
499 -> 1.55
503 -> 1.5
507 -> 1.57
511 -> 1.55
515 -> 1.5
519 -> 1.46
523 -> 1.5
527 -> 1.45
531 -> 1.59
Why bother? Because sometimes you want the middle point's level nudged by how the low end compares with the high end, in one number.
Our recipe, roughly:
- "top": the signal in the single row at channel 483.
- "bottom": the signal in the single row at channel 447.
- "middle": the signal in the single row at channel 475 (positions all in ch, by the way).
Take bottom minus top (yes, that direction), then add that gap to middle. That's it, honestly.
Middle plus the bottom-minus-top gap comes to 1.31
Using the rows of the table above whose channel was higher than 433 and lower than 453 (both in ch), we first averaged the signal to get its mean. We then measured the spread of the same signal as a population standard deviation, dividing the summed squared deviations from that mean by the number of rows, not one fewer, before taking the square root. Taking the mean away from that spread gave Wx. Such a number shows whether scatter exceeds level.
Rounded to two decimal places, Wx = -1.41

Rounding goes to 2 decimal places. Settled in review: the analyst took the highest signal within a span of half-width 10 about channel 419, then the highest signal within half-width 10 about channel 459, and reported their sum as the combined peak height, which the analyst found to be 3.06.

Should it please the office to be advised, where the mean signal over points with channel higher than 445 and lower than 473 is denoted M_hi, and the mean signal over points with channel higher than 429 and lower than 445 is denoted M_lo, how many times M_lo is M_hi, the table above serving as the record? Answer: 0.989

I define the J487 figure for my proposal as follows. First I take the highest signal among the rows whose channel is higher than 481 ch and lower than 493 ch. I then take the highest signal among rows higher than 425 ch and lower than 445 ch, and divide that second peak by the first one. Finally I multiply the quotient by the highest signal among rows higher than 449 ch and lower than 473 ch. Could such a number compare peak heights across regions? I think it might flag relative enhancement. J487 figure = 1.471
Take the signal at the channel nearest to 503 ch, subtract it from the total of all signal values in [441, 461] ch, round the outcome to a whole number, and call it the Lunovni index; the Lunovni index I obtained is 6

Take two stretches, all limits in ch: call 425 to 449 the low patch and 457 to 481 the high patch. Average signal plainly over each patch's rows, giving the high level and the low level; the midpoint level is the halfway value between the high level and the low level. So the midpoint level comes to 1.47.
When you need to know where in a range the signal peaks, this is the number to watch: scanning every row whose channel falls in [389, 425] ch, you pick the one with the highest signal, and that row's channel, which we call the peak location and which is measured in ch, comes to 407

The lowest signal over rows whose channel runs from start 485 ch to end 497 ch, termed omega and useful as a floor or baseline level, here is 1.51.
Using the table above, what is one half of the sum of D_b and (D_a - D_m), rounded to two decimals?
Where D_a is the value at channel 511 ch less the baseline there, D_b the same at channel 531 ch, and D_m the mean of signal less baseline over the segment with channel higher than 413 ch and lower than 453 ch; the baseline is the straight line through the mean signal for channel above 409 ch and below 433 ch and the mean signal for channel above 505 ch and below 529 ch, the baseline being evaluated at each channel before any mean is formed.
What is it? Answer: 0.08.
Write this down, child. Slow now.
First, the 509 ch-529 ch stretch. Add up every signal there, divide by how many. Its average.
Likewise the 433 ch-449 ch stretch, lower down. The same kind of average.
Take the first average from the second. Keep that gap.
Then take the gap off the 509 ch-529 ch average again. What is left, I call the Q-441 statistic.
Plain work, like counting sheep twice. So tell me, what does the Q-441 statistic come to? 1.519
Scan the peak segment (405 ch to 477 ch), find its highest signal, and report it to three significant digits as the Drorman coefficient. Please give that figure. 1.61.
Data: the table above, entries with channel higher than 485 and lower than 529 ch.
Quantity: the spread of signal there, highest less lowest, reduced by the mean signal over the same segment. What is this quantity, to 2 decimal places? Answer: -1.39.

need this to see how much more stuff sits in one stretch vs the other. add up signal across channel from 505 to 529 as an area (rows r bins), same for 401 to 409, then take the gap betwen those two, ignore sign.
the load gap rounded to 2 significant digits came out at 24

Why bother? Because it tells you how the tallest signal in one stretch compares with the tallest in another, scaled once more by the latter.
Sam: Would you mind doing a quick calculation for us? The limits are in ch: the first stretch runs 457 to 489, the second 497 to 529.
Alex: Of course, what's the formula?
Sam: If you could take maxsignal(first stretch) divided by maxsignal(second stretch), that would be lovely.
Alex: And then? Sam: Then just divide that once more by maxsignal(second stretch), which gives 0.633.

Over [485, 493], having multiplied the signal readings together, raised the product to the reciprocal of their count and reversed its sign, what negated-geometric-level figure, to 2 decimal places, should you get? -1.52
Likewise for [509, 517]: -1.52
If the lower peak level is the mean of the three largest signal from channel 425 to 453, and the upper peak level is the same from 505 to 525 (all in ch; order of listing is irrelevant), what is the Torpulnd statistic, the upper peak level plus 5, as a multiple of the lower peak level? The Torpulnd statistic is 4.35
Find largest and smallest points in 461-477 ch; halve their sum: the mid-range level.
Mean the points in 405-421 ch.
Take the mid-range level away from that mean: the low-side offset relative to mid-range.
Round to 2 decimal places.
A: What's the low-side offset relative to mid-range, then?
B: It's 0.10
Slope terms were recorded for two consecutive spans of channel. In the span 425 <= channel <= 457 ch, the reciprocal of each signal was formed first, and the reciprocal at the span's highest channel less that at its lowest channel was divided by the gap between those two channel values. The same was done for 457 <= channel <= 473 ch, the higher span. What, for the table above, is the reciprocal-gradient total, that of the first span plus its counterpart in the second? 0.000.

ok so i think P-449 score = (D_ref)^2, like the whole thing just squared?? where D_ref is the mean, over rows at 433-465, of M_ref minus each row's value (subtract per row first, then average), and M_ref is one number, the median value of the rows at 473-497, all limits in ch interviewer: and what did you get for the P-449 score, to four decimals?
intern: 0.0039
